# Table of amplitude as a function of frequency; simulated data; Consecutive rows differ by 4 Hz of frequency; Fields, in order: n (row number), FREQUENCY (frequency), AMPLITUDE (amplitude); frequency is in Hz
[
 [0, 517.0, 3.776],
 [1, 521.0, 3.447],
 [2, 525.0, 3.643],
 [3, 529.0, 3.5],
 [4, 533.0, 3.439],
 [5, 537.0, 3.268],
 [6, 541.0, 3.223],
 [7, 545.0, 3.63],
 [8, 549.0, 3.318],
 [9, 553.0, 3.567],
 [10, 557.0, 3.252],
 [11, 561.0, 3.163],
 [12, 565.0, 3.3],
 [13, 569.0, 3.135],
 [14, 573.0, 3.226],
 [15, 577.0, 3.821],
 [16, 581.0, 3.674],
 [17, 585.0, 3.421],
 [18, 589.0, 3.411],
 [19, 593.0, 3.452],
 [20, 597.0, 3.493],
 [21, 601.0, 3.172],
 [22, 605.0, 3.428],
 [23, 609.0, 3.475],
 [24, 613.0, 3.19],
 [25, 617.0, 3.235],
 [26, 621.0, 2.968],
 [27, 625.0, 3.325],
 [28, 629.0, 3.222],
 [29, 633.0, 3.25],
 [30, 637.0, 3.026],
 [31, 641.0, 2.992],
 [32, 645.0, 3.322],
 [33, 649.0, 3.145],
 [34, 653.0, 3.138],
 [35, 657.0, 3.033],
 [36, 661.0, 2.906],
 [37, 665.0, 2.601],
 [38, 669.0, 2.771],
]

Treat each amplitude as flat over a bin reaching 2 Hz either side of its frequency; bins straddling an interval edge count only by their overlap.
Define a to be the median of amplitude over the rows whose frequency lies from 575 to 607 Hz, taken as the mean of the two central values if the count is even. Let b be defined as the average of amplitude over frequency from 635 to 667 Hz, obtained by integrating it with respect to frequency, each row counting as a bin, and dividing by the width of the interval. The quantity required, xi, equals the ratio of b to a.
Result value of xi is 0.88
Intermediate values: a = 3.44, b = 3.02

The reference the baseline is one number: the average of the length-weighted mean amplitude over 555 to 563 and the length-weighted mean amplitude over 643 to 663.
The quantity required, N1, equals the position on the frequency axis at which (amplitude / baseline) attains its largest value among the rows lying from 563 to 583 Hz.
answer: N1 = 577.0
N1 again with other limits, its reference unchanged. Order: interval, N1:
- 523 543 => 525.0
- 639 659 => 645.0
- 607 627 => 609.0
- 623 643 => 625.0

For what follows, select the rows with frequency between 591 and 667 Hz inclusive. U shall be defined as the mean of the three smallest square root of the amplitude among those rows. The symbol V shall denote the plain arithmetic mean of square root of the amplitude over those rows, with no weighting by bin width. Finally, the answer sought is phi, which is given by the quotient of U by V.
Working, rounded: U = 1.68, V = 1.78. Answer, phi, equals 0.943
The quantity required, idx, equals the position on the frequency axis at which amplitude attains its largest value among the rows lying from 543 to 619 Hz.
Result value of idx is 577.0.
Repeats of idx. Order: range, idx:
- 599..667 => 609.0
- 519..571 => 525.0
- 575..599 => 577.0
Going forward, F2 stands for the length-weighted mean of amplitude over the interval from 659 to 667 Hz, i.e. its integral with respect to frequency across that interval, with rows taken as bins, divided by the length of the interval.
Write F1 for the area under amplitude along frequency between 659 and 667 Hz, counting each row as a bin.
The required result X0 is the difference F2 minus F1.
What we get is -19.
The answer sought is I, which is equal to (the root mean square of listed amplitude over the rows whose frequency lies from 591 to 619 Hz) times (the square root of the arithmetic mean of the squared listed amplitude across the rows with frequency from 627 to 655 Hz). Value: 10.6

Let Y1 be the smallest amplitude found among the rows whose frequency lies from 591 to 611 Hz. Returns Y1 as 3.172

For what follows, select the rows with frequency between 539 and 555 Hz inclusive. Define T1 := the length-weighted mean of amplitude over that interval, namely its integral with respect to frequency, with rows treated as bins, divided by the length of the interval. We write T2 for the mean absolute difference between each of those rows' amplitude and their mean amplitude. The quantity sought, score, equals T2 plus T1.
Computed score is 3.60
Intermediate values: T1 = 3.43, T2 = 0.16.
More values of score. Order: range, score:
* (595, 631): 3.41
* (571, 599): 3.64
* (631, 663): 3.21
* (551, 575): 3.38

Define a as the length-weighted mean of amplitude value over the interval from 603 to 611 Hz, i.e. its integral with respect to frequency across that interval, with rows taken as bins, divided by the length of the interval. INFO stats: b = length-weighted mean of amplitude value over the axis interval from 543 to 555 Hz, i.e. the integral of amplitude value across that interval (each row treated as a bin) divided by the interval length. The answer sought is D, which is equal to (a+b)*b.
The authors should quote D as 24.4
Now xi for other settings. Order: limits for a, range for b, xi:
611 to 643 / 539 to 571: 1.04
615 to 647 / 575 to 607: 1.08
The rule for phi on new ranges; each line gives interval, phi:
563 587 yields 0.970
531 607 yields 0.965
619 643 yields 0.978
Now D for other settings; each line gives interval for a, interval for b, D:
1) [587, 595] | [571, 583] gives 25.0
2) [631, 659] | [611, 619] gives 20.4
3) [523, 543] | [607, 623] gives 21.3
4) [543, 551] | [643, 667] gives 19.7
